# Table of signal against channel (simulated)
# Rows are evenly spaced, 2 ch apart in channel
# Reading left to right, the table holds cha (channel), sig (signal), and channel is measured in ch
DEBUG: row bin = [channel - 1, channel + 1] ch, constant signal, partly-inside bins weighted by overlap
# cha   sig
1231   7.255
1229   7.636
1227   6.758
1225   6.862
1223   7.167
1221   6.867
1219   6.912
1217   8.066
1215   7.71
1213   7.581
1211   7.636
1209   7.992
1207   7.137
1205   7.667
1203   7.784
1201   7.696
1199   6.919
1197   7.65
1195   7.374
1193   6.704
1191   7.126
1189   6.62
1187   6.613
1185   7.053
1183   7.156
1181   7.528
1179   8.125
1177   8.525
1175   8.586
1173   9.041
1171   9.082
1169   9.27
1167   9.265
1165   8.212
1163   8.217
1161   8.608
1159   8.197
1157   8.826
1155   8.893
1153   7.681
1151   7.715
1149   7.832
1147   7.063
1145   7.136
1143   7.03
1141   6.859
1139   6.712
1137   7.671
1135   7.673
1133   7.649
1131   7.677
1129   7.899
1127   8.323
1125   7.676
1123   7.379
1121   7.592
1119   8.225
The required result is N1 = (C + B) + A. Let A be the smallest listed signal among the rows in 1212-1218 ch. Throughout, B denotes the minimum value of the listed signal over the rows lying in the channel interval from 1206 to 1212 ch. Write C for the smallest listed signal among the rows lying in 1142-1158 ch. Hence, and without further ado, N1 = 21.7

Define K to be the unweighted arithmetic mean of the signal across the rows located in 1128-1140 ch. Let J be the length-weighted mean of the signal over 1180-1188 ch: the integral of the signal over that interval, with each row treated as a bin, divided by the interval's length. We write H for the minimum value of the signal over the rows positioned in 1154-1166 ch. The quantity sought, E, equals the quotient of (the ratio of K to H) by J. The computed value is 0.130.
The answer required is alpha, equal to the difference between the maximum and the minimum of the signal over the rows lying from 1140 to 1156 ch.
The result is 2.0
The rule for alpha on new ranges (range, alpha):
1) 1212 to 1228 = 1.3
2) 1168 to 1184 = 2.1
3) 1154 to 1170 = 1.1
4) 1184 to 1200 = 1.0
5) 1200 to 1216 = 0.9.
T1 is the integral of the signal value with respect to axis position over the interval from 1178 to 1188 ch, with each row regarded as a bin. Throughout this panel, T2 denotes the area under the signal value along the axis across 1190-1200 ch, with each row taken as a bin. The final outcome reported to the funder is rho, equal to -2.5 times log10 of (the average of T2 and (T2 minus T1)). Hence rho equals -3.86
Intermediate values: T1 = 73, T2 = 72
